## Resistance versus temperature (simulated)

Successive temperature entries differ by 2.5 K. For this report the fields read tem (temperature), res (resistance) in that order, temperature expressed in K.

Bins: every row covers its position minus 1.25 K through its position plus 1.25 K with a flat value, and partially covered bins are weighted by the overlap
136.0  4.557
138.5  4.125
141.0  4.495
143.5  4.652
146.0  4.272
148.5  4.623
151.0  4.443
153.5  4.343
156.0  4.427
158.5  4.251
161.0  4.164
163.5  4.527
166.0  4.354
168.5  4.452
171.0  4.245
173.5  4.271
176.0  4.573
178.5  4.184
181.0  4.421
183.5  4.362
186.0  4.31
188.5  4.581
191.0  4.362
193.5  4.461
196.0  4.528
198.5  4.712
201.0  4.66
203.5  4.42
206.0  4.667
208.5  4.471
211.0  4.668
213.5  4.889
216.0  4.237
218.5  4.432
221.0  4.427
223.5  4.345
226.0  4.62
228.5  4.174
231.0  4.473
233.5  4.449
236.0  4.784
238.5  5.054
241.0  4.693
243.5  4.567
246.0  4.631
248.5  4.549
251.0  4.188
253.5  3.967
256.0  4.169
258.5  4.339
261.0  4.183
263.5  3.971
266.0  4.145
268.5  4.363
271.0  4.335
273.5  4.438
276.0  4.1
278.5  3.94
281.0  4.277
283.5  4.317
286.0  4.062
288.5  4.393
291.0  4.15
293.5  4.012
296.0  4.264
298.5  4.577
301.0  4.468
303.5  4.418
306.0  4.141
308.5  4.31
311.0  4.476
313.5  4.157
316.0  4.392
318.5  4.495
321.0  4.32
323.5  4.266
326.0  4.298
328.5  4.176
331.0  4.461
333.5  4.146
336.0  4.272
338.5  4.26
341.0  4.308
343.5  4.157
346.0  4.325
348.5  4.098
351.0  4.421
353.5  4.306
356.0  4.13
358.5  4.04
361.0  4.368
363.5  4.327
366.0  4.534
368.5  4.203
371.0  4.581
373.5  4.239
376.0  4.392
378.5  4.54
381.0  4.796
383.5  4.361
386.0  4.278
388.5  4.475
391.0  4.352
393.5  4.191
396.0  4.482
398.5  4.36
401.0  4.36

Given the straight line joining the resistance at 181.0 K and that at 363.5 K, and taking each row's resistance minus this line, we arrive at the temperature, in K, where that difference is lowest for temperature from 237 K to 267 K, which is 253.5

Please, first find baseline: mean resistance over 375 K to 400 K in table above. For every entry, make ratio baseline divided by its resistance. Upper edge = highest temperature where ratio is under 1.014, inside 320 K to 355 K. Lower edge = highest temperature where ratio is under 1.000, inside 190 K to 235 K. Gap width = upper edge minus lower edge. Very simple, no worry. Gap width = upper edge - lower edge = 117.5 K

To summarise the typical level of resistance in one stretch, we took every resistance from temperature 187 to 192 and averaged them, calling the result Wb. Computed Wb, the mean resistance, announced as 4.47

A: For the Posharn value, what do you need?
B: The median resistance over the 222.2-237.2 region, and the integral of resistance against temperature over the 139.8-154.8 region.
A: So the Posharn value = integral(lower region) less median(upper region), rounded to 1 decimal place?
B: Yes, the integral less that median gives 62.6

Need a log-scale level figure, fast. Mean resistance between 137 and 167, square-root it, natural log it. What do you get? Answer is 0.740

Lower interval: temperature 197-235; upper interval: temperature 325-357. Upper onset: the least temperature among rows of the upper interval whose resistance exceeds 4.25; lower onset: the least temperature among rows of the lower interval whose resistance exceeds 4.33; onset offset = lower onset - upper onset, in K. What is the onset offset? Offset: -127.5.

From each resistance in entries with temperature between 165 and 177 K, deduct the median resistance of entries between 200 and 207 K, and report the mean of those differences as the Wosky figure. -0.28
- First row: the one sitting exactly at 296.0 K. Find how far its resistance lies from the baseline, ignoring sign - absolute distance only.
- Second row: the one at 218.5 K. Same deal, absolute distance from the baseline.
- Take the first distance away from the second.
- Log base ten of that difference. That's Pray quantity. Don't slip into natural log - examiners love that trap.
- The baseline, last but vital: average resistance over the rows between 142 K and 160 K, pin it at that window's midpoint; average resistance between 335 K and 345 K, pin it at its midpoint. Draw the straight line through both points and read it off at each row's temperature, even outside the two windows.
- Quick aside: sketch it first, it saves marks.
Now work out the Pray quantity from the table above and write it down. -1.4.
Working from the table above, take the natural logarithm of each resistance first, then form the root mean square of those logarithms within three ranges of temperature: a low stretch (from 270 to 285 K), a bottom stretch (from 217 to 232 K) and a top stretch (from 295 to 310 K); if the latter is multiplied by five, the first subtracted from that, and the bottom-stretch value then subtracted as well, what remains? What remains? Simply 4.438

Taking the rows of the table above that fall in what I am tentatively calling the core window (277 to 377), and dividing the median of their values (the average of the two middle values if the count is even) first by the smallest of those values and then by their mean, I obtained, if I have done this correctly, 0.255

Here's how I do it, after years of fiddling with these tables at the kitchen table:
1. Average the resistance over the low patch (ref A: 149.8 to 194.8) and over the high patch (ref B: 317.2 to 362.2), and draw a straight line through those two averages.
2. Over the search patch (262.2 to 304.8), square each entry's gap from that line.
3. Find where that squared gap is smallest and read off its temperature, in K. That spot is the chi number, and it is 283.5 K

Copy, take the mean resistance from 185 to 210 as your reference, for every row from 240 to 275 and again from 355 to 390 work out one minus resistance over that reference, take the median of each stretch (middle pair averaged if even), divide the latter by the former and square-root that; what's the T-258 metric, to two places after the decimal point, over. 0.92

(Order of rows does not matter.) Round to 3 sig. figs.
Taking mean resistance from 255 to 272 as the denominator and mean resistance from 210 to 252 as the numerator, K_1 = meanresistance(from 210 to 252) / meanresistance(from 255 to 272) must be 1.08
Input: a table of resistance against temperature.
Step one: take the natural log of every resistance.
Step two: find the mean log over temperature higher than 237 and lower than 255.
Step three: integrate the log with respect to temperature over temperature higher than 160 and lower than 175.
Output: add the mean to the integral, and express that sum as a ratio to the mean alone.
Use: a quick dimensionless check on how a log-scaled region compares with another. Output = 15.6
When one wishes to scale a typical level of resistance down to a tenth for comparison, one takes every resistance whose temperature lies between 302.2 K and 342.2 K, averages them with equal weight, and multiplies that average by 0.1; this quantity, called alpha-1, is 0.431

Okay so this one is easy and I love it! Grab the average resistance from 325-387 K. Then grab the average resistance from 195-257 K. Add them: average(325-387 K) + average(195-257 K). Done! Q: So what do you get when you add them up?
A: 8.83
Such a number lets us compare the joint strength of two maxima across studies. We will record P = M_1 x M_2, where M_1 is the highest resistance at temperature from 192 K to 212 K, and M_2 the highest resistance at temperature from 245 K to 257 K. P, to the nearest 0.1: 21.8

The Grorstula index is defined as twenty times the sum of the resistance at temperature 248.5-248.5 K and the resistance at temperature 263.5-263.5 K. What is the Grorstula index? 170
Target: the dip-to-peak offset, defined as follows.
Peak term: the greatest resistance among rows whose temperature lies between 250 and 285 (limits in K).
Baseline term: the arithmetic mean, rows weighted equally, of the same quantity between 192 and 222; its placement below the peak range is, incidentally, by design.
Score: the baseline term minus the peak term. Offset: 0.11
